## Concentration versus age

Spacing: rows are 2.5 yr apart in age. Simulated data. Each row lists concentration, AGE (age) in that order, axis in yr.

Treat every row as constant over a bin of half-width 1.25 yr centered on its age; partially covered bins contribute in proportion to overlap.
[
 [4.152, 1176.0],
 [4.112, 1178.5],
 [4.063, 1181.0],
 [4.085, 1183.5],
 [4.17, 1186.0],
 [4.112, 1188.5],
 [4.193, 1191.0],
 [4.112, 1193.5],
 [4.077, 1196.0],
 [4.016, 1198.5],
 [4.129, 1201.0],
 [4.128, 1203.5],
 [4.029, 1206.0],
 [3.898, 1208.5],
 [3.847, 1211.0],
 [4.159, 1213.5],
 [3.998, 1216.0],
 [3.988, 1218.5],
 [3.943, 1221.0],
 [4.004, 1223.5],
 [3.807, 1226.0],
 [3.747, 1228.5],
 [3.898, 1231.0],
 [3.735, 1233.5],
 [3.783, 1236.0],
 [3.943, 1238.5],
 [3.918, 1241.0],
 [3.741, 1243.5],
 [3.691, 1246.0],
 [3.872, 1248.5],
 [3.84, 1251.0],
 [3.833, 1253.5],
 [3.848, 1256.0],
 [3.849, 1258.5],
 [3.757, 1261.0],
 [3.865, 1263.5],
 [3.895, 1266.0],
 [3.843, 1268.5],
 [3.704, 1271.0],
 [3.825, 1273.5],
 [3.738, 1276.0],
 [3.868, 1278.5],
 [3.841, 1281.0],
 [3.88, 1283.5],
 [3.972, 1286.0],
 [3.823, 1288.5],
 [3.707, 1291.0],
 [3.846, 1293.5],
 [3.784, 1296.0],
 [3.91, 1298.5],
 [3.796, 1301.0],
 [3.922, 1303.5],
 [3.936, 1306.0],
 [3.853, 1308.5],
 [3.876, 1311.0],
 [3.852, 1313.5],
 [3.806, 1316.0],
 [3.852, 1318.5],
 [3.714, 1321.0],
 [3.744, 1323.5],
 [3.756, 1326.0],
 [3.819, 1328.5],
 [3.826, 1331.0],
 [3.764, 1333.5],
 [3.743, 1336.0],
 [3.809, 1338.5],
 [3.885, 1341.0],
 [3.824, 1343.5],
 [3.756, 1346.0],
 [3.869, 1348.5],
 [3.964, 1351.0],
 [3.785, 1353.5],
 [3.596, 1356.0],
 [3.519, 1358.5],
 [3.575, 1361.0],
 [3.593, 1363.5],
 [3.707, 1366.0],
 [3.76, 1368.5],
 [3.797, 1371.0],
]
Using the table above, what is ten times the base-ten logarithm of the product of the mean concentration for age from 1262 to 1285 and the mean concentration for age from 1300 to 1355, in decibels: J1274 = 11.7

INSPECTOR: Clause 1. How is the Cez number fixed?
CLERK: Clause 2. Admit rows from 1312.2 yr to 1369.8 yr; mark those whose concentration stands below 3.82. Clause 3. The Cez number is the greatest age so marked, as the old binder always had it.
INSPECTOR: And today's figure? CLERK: 1368.5 yr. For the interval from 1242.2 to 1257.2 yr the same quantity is 1246.0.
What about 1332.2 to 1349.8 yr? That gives 1346.0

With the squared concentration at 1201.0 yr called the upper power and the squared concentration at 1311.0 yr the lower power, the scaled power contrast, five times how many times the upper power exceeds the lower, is 5.7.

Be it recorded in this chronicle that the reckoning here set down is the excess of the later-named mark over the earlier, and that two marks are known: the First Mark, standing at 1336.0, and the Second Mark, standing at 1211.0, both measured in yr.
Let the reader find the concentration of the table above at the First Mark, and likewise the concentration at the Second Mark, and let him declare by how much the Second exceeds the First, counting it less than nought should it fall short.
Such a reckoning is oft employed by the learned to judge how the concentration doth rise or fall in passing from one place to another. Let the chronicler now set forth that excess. 0.10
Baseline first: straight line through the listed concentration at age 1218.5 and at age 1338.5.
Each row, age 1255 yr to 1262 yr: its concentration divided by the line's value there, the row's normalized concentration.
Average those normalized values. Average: 0.972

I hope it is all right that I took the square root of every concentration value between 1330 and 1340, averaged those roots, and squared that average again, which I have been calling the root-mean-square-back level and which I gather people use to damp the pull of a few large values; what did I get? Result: 3.79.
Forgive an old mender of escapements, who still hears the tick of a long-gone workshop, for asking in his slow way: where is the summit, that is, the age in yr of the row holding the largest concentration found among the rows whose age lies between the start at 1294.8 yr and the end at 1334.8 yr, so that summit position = 1306.0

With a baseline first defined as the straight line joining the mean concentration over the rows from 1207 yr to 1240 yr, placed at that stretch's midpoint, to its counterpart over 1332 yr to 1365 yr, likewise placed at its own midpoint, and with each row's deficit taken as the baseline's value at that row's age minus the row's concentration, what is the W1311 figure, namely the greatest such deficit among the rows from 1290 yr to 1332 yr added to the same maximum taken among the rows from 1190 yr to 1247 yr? 0.30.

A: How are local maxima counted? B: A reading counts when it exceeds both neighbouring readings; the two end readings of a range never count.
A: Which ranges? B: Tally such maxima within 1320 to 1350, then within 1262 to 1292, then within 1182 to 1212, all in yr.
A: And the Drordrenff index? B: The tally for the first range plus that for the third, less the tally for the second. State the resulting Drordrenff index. 1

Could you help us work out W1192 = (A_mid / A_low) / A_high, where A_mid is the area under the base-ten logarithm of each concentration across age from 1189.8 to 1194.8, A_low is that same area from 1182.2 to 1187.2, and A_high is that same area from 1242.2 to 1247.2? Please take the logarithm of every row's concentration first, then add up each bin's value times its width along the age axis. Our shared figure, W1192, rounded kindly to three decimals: 0.352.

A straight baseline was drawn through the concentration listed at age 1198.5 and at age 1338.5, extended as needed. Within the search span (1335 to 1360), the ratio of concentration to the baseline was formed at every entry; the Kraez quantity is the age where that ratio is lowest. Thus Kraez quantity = 1358.5 yr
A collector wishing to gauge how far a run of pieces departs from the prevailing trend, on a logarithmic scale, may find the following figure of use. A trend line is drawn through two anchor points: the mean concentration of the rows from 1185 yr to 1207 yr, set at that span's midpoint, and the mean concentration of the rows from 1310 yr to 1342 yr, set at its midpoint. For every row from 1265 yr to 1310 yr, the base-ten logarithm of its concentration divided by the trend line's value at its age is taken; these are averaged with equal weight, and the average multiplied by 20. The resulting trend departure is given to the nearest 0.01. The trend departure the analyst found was -0.12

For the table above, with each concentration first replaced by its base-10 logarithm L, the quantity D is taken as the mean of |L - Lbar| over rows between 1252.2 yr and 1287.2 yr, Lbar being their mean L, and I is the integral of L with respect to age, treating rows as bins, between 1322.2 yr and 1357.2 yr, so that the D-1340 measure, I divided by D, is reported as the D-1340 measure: 3802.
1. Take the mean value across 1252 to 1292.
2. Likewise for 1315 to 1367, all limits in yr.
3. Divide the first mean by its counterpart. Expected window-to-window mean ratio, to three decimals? 1.019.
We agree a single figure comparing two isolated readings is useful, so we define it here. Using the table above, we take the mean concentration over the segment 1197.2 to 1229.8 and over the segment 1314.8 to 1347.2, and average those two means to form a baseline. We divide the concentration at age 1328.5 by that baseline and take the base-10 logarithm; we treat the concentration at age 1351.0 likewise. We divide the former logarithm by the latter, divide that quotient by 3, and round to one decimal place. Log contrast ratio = -0.3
